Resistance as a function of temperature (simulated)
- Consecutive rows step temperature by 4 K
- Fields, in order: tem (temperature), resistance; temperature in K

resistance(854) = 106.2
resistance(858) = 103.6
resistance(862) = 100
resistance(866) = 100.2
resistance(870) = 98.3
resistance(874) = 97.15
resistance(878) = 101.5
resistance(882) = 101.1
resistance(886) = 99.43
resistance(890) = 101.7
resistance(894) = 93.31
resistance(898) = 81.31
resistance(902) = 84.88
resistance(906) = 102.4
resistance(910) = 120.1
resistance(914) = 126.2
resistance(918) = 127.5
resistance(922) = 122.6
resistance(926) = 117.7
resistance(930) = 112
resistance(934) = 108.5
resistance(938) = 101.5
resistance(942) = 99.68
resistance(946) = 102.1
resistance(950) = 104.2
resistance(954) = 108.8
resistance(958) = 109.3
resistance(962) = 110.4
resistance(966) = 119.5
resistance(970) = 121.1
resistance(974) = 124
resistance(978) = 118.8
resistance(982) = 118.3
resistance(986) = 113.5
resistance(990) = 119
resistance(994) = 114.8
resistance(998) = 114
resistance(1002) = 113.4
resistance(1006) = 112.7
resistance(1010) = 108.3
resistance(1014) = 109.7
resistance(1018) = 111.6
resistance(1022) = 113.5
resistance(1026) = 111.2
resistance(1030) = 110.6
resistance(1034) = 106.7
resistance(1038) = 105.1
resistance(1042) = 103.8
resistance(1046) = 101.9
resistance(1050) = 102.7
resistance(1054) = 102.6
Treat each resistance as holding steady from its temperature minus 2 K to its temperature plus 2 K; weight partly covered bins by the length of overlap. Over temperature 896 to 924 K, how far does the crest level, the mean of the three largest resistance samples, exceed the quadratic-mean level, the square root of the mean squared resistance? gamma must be 15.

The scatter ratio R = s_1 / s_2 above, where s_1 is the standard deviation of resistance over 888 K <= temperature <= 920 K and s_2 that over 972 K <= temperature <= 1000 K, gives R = 5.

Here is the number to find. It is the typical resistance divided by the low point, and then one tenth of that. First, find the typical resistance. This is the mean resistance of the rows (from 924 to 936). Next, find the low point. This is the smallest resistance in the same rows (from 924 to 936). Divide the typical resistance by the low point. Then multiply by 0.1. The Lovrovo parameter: 0.104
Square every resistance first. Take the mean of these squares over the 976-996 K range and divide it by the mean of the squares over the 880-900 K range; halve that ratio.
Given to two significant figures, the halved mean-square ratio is 0.75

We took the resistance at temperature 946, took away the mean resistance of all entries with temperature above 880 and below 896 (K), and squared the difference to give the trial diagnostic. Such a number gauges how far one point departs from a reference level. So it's 10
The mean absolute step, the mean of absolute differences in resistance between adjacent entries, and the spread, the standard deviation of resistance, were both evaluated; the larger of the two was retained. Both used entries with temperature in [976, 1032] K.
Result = 3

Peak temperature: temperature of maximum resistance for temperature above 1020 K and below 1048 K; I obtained 1022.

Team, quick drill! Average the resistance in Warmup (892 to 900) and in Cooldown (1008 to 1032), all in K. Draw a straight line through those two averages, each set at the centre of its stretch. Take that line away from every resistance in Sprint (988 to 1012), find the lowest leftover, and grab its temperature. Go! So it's 1010 K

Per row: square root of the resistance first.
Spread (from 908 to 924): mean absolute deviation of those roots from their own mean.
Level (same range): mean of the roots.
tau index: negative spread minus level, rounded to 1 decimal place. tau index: -11.3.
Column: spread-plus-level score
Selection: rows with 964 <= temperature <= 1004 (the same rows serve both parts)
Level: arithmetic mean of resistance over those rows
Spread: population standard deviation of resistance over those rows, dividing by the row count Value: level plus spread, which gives 121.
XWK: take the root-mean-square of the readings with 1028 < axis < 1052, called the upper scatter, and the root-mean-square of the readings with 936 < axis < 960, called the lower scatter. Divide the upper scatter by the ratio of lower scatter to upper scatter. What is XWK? 106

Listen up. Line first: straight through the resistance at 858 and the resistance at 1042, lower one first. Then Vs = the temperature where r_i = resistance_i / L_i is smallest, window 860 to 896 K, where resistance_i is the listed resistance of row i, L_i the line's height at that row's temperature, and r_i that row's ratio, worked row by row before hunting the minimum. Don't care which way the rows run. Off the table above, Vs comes 894 K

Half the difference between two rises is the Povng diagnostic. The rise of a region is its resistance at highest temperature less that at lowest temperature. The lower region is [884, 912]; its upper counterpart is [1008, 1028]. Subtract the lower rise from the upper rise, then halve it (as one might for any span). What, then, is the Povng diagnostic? -8.9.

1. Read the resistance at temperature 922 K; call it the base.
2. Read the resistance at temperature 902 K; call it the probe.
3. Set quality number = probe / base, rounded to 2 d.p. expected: 0.69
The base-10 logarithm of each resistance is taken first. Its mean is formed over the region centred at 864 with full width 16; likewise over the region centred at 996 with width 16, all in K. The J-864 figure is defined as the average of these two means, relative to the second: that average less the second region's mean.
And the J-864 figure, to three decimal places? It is -0.030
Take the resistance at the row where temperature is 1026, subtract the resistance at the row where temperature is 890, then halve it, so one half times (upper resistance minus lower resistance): 5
